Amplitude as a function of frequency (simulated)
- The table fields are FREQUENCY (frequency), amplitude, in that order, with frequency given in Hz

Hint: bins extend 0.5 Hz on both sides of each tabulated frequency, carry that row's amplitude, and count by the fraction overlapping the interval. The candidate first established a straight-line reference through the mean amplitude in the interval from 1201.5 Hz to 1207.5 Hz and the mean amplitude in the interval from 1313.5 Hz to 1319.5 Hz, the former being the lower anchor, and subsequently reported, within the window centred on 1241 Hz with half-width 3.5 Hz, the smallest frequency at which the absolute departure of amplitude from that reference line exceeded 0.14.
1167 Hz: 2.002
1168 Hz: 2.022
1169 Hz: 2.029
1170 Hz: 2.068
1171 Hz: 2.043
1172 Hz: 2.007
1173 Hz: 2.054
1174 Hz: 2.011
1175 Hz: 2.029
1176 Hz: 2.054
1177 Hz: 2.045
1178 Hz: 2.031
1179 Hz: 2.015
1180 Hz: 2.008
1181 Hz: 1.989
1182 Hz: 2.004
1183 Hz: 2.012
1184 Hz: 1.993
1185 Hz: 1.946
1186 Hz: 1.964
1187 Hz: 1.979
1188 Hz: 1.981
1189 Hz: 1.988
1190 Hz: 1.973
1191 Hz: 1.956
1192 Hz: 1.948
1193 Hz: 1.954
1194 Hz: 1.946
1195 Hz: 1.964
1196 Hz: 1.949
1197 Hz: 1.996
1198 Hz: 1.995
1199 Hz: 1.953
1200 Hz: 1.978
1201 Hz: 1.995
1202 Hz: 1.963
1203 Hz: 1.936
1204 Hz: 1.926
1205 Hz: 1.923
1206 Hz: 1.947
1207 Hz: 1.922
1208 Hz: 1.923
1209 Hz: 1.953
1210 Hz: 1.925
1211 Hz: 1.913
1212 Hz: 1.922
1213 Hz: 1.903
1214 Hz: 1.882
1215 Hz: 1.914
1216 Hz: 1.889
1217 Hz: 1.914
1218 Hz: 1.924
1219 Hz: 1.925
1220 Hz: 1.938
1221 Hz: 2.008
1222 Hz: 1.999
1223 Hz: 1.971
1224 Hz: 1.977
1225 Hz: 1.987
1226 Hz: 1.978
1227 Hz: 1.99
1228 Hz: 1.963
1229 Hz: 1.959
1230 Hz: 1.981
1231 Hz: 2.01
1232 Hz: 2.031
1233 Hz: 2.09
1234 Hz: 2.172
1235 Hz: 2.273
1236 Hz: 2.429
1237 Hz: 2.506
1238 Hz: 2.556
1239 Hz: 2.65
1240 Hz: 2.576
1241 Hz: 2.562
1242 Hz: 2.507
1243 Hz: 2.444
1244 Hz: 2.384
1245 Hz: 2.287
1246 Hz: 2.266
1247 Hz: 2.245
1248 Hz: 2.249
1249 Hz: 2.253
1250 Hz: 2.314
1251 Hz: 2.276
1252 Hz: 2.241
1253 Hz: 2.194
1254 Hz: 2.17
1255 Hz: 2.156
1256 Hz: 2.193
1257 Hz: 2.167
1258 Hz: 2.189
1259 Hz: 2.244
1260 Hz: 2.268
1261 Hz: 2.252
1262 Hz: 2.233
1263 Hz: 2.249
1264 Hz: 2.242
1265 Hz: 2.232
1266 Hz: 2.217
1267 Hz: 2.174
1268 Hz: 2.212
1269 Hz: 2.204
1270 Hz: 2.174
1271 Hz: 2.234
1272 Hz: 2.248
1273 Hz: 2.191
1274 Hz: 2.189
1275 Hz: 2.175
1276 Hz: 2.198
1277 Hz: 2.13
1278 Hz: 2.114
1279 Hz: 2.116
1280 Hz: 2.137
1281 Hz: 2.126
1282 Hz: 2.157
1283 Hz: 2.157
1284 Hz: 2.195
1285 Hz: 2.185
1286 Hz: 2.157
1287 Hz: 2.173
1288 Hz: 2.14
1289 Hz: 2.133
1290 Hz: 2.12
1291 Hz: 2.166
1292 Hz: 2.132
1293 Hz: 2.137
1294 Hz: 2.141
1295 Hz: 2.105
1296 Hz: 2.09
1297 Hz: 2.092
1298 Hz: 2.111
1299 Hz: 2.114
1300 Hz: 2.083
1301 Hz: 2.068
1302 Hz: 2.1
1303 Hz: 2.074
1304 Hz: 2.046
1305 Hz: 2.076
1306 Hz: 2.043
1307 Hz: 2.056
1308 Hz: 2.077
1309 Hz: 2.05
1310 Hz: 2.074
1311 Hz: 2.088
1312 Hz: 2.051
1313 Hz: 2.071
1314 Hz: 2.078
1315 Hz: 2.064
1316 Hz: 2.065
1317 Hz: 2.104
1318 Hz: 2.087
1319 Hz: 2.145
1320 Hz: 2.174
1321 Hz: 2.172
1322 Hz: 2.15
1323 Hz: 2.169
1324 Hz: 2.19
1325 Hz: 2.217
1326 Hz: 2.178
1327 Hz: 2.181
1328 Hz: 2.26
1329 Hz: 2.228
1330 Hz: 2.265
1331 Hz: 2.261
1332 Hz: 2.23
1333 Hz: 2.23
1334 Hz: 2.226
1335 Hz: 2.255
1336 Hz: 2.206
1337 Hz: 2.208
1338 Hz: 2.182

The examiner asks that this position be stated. 1238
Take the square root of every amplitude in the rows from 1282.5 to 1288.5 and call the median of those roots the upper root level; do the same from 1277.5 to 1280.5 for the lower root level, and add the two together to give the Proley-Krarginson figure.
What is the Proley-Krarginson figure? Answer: 2.93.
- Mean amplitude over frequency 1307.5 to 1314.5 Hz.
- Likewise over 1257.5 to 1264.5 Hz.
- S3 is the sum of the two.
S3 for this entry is 4.31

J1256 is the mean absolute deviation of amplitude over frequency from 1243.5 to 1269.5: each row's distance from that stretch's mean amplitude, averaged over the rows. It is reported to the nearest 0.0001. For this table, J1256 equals 0.0369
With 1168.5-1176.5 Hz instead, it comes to 0.0179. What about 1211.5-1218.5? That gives 0.0133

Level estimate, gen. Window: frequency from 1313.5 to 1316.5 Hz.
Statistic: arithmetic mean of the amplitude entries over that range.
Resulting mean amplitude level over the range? 2.07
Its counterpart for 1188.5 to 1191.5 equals 1.97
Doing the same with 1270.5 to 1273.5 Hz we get 2.22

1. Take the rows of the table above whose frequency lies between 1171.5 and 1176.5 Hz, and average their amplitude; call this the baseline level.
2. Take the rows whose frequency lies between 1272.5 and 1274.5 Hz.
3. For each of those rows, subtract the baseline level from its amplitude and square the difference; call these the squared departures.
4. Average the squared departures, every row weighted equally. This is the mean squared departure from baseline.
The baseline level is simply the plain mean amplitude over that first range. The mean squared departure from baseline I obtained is 0.025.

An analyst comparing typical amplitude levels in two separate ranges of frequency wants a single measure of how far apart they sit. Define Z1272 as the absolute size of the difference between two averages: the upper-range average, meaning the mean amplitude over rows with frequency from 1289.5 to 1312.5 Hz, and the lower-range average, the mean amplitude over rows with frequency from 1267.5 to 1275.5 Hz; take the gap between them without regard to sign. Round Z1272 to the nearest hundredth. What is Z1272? 0.11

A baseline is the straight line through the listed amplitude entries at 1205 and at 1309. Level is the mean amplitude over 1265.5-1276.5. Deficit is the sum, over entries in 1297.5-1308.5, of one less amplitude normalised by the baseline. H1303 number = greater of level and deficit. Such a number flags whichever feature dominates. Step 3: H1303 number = 2.20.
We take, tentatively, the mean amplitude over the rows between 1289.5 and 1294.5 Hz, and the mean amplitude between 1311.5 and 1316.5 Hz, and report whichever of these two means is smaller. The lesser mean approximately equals 2.07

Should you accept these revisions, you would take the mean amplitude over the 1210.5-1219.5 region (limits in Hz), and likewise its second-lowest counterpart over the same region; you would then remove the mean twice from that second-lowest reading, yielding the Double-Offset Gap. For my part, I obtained -1.93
